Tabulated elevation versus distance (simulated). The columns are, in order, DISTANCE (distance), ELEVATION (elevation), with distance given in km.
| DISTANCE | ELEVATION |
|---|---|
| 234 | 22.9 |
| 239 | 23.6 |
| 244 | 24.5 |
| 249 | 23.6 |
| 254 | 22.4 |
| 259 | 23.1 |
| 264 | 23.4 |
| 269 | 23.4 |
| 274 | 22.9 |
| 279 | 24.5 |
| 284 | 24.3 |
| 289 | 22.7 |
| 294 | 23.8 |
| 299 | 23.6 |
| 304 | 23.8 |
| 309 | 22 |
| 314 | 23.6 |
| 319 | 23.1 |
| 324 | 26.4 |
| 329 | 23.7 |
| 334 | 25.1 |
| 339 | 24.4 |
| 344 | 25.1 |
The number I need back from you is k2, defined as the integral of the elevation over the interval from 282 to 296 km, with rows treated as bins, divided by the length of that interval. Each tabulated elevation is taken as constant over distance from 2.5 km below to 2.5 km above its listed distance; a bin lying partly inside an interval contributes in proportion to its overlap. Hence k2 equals 23.6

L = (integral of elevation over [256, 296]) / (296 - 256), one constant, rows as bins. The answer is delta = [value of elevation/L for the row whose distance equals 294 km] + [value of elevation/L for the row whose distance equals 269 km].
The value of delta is 2.01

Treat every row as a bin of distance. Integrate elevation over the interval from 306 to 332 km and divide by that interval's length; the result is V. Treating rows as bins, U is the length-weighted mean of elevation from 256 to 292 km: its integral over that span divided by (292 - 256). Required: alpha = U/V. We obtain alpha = 0.99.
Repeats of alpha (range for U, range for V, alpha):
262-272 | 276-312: 0.99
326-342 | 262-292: 1.04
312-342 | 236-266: 1.04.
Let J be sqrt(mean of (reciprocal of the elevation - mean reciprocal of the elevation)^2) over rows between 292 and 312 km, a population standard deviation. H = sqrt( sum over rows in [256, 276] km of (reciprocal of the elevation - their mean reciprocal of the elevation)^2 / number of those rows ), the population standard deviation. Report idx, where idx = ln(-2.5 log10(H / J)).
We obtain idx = 0.3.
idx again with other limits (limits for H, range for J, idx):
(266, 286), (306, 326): -0.1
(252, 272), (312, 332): 0.1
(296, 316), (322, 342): -1.9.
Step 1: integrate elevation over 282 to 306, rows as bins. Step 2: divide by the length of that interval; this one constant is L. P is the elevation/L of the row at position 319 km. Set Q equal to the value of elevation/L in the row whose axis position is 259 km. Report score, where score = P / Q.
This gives 1.00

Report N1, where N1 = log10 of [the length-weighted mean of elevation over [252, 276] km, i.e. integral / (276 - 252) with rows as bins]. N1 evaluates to 1.36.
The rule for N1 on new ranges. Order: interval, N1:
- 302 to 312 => 1.36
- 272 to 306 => 1.37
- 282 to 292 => 1.37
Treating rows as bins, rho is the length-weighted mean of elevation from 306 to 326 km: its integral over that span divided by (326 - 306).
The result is 23.7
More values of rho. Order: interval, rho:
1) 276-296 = 23.8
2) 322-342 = 24.9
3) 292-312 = 23.3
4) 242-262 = 23.4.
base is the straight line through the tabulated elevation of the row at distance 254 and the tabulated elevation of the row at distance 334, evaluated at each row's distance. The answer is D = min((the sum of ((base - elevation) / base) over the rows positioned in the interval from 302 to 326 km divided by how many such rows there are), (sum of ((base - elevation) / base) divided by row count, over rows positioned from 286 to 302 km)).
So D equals 0.016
